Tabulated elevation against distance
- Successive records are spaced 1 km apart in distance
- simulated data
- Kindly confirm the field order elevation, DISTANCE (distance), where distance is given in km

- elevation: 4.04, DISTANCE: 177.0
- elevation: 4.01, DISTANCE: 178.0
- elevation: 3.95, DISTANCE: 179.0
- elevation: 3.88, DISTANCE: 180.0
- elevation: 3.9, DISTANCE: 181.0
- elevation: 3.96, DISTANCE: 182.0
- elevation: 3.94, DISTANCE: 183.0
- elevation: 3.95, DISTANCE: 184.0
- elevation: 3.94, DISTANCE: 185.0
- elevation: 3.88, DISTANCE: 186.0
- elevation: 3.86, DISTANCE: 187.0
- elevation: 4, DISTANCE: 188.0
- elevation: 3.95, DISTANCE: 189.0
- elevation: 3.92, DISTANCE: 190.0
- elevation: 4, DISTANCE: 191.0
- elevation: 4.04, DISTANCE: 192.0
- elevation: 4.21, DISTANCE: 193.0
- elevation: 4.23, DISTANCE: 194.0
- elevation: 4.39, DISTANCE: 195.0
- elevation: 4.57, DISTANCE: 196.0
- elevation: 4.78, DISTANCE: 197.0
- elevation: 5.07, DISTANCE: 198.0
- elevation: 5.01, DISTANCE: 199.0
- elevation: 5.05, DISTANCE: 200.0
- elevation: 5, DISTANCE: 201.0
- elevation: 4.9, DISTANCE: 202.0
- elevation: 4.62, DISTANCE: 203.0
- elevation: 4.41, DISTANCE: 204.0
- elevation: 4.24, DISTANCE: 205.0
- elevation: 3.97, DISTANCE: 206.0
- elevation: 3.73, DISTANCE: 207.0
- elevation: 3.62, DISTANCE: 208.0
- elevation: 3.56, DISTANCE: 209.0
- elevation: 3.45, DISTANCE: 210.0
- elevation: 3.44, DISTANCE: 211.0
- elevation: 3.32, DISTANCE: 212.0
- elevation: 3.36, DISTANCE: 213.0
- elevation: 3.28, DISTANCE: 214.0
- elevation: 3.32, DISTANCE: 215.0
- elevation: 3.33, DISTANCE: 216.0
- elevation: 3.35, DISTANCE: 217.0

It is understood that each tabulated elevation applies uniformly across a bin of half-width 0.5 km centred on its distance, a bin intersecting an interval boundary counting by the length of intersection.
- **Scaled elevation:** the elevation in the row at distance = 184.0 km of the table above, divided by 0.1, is 39.5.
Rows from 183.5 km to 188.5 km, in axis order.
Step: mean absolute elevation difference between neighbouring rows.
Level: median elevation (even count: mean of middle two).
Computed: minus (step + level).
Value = -4.00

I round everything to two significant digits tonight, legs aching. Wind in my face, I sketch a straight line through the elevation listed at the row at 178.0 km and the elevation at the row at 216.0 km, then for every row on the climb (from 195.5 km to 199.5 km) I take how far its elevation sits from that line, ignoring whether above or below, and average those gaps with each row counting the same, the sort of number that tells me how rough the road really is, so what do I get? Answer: 1.2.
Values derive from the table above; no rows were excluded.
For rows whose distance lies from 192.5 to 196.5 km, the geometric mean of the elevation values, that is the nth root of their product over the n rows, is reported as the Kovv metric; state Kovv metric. 4.3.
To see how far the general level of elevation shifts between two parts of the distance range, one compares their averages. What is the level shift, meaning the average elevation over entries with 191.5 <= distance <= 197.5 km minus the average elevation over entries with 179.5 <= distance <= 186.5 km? 0.4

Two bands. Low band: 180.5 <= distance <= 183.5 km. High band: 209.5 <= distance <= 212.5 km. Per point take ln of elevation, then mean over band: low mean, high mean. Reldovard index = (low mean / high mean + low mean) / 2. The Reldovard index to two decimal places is 1.24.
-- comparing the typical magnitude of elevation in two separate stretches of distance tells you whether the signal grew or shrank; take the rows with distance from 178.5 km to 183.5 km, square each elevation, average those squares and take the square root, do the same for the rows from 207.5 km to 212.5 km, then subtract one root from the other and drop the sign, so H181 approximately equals 0.45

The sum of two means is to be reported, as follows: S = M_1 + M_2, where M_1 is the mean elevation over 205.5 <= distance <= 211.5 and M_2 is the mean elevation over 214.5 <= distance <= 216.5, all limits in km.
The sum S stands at 7.0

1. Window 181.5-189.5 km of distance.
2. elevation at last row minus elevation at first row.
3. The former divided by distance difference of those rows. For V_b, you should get 0.0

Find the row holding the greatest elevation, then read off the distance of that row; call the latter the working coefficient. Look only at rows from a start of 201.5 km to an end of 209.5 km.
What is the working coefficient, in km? 202.0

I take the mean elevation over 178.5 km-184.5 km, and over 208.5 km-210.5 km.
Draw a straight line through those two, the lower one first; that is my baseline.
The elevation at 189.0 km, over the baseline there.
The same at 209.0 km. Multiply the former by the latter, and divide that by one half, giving 2.10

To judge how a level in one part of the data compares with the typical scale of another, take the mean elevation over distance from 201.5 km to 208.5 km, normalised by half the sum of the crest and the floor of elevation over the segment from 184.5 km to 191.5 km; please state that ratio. 1.07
